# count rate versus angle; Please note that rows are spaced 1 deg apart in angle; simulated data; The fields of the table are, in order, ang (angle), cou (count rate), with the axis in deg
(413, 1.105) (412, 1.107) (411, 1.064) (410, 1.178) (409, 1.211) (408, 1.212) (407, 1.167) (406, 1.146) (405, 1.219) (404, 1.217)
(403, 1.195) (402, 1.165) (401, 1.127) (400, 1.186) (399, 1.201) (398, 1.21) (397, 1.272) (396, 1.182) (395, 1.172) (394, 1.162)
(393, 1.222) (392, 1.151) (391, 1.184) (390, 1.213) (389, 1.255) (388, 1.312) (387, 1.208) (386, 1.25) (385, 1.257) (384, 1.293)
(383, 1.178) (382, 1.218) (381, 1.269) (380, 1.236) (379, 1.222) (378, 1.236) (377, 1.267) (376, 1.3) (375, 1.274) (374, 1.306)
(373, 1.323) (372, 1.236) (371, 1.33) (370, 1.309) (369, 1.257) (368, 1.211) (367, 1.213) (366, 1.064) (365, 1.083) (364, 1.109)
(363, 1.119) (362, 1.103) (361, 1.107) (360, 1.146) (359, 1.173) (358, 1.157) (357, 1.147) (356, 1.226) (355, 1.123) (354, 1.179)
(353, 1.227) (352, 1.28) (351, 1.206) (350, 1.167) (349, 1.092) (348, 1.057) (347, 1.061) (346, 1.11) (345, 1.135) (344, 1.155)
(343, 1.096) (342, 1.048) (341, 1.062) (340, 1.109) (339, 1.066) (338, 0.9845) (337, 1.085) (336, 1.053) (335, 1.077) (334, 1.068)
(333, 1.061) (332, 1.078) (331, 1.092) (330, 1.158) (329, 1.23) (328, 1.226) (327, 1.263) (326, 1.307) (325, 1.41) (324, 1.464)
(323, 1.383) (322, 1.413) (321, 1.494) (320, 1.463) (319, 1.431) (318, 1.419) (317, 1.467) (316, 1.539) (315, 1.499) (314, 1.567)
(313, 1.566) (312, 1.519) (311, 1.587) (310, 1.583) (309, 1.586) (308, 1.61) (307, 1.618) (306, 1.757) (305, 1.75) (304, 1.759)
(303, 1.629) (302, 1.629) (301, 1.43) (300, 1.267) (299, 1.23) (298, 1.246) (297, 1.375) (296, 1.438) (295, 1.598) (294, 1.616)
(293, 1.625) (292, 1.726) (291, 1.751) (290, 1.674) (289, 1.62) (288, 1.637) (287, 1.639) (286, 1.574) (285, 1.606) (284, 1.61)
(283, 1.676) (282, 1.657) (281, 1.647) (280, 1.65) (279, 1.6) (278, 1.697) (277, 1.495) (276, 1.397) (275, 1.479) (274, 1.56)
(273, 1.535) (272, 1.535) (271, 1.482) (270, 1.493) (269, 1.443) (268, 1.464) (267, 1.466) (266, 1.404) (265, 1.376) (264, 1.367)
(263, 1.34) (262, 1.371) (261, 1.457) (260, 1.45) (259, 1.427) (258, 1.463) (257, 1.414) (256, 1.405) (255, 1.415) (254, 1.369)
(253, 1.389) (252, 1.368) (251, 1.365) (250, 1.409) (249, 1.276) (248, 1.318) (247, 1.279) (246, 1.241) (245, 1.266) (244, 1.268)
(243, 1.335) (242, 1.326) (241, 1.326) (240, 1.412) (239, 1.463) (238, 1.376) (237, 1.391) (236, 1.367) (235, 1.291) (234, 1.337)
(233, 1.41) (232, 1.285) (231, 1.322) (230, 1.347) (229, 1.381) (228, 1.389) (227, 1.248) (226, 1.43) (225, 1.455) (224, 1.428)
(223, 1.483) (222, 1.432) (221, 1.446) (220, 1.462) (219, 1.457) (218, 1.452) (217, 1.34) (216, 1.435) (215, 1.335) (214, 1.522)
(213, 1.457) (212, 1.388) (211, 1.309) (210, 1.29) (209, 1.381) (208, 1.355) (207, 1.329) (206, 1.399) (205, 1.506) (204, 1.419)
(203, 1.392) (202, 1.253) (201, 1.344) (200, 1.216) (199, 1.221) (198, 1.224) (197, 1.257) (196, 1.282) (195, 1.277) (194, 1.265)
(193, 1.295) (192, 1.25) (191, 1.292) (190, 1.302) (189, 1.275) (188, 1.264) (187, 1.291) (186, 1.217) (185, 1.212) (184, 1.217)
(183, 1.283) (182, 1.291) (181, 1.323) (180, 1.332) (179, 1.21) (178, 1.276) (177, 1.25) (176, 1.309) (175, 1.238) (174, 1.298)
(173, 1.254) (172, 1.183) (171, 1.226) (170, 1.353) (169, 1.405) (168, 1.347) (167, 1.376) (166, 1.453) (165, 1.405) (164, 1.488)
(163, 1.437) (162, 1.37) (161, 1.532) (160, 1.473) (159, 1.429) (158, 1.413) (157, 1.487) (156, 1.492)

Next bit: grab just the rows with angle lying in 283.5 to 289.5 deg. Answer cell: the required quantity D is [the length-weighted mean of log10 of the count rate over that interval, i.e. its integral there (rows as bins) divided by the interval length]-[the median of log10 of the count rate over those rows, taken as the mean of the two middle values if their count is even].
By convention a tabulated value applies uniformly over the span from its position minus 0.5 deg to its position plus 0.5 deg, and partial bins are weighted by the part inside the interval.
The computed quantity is 0.000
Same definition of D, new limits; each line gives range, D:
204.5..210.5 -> 0.002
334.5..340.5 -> -0.004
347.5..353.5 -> -0.006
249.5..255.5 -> 0.002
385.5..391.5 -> 0.002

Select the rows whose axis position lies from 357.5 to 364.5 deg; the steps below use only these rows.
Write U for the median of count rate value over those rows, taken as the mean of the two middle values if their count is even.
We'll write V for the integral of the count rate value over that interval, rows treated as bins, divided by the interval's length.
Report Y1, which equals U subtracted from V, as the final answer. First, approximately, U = 1.12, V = 1.13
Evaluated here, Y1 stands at 0.012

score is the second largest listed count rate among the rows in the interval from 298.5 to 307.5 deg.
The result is 1.757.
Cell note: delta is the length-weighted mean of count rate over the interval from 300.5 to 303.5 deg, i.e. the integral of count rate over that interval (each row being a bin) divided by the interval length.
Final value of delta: 1.56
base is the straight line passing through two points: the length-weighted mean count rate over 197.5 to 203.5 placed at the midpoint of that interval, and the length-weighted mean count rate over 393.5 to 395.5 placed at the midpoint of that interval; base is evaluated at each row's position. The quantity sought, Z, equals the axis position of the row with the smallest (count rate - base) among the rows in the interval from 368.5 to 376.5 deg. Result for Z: 372 deg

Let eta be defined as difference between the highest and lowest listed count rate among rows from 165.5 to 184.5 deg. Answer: 0.27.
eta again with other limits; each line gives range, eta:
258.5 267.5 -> 0.13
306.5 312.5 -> 0.10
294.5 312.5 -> 0.53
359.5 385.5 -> 0.27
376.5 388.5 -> 0.13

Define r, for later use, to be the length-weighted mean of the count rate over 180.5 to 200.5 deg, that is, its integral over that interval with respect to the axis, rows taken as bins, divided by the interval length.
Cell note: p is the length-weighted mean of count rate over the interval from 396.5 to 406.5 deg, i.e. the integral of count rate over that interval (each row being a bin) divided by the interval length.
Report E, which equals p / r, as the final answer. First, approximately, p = 1.19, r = 1.26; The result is 0.95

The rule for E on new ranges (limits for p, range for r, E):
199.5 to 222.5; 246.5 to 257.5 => 1.02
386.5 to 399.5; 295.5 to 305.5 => 0.82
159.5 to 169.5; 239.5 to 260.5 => 1.05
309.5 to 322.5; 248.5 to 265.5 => 1.08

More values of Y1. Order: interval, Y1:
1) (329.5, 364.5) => 0.009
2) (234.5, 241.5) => -0.001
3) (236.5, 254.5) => -0.007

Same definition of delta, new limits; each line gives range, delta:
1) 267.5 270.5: 1.47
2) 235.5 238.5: 1.38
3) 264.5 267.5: 1.42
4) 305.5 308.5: 1.66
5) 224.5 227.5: 1.38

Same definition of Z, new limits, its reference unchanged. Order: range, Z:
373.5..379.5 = 379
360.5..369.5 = 366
